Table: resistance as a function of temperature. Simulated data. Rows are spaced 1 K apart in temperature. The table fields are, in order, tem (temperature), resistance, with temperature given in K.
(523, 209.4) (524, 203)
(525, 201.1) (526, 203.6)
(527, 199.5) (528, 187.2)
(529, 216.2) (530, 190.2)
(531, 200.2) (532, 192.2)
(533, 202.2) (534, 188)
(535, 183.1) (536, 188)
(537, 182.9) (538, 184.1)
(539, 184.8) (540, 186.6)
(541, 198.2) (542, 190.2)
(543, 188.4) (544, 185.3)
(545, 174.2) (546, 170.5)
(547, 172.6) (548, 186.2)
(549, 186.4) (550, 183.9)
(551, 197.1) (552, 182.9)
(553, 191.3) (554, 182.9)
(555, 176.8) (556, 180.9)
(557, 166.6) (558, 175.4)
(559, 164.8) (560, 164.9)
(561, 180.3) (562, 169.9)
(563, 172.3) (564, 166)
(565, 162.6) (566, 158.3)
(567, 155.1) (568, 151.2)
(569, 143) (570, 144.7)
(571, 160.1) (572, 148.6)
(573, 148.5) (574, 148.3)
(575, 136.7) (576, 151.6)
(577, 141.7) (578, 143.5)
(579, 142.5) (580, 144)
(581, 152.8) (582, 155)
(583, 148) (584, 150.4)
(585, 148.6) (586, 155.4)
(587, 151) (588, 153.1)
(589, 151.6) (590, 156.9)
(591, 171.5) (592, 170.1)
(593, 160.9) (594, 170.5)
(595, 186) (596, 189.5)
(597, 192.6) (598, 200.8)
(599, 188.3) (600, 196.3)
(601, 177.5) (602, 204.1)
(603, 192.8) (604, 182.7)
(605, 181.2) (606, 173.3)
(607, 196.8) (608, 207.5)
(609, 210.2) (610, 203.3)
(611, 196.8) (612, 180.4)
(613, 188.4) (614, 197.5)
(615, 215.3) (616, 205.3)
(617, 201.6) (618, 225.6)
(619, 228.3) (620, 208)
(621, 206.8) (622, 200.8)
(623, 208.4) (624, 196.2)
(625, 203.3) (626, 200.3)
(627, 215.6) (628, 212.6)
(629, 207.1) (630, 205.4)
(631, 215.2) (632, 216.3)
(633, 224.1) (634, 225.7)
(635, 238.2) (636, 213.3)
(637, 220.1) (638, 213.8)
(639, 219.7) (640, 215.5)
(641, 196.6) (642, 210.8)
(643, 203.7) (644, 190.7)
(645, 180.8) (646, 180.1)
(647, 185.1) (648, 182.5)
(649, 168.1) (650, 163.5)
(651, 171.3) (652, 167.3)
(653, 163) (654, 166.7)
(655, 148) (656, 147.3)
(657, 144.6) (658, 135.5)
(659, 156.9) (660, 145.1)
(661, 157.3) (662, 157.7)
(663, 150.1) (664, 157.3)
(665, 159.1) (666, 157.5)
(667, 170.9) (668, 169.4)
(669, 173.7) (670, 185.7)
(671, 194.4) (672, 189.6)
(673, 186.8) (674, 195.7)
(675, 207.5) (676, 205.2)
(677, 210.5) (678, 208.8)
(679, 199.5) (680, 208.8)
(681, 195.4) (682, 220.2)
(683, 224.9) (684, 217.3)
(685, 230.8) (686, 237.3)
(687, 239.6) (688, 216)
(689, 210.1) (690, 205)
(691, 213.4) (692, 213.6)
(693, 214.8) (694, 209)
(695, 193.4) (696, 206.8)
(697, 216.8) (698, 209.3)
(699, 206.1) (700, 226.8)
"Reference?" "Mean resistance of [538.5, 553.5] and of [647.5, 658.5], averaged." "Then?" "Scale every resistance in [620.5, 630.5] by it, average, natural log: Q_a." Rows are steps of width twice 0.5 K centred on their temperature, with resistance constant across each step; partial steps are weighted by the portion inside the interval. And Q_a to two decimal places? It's 0.18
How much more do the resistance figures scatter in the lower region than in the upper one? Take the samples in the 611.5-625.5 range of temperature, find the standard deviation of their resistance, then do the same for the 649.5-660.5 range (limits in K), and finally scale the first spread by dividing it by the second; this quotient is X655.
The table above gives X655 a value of 1.1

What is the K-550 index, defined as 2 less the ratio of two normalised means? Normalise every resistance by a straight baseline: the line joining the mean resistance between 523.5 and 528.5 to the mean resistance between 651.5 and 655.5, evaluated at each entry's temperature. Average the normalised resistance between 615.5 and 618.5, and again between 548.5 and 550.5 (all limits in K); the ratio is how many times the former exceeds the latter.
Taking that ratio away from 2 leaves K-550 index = 0.73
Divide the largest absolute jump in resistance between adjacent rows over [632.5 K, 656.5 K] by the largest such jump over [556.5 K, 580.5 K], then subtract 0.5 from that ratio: 1.12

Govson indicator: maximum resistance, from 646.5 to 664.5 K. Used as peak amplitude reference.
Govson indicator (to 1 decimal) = 185.1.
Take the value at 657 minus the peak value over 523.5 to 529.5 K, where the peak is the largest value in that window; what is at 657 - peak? -72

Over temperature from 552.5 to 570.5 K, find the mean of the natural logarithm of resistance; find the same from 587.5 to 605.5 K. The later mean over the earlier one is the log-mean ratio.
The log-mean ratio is 1.01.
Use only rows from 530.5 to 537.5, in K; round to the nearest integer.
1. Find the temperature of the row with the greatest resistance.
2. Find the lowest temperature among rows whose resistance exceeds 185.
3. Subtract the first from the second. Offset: -2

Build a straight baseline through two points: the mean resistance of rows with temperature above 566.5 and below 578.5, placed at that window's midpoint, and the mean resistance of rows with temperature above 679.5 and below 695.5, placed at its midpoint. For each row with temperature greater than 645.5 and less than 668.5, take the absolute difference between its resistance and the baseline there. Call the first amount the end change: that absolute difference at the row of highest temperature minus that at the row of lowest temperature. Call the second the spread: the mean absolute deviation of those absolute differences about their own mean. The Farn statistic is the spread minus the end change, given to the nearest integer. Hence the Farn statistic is -11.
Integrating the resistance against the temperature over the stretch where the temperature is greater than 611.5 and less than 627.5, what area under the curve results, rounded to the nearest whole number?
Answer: 3282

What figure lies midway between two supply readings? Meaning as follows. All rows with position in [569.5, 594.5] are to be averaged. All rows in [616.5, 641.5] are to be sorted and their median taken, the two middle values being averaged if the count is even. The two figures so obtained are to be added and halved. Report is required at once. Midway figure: 183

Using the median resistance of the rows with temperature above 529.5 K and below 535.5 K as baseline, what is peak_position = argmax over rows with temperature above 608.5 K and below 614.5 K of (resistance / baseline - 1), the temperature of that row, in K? 609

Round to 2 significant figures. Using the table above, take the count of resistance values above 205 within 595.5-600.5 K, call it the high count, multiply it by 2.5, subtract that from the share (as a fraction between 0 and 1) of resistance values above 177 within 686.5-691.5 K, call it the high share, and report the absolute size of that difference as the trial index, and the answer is 1.0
